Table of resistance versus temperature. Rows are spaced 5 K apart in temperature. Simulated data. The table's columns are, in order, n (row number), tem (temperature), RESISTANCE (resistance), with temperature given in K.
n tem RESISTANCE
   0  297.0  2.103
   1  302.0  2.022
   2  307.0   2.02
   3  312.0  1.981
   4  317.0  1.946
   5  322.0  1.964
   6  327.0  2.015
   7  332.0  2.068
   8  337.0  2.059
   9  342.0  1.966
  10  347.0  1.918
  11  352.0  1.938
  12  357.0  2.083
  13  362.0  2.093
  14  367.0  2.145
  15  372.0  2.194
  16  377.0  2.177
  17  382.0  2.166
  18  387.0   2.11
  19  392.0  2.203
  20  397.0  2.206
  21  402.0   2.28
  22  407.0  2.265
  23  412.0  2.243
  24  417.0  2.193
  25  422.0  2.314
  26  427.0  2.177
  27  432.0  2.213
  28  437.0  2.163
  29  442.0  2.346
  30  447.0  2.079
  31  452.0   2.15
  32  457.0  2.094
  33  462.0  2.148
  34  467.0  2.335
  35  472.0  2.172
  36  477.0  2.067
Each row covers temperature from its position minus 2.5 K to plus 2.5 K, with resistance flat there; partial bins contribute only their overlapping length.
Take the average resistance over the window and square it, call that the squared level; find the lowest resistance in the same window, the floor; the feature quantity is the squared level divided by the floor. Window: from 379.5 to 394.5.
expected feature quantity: 2.21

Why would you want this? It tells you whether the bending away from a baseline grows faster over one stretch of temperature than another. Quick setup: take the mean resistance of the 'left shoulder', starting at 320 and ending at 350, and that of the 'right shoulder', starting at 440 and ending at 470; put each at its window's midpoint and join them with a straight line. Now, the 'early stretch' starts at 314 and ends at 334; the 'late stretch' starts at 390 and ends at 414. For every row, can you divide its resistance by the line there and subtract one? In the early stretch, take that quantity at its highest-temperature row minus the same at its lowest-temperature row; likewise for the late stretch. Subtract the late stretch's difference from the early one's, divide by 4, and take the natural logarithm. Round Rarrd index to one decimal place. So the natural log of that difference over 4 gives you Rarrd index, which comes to -4.5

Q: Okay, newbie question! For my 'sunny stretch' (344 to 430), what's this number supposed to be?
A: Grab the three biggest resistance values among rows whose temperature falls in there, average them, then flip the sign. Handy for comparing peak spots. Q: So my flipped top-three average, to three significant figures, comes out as -2.29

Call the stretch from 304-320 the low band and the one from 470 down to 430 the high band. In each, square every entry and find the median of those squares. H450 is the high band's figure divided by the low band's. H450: 1.19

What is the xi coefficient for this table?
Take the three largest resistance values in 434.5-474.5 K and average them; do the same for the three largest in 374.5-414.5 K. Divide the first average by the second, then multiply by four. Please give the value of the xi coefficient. 4.04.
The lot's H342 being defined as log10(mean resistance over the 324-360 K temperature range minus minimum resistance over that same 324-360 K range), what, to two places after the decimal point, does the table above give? -1.05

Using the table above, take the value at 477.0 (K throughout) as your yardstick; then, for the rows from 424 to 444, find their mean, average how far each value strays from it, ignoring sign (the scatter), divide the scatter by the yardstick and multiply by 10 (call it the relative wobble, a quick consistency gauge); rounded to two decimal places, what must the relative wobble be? 0.29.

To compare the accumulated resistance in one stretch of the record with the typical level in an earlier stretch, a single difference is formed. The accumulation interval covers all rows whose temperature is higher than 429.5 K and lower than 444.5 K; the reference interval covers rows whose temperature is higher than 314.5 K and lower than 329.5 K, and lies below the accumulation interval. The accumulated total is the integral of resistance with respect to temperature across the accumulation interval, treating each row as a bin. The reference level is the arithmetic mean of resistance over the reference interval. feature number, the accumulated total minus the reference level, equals 32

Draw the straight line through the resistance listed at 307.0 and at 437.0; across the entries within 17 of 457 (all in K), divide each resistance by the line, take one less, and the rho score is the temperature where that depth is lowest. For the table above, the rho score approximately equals 447.0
